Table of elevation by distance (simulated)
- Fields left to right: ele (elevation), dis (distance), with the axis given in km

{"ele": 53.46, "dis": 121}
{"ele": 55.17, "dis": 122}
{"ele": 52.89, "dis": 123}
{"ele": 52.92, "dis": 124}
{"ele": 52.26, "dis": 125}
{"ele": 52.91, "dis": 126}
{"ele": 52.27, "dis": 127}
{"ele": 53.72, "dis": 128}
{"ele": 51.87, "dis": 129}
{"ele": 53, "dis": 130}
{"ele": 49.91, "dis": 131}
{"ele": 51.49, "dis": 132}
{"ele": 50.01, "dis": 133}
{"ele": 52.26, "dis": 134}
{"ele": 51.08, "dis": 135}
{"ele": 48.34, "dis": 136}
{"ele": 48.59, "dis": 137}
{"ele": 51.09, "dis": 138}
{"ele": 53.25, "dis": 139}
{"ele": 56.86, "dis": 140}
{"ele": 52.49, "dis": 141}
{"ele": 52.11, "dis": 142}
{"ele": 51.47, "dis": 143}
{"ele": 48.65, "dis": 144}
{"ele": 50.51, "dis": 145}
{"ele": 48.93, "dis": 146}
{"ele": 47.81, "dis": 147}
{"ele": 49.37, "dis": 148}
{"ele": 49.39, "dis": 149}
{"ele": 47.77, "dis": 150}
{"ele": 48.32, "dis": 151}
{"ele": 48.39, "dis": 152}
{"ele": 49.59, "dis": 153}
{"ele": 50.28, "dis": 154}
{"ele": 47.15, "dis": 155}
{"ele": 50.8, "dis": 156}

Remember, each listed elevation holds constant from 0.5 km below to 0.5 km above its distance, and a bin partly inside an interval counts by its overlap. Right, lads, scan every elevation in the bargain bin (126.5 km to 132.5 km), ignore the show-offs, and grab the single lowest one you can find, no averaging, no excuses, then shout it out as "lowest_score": 49.91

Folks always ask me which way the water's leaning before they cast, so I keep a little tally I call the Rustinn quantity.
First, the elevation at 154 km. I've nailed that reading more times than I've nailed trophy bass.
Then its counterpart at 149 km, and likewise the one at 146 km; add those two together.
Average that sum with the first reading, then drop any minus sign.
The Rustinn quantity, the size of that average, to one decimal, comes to 74.3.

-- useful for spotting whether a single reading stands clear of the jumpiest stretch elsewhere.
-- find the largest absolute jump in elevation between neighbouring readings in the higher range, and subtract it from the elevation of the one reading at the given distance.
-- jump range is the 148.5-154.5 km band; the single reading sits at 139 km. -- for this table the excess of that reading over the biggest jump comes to 51.6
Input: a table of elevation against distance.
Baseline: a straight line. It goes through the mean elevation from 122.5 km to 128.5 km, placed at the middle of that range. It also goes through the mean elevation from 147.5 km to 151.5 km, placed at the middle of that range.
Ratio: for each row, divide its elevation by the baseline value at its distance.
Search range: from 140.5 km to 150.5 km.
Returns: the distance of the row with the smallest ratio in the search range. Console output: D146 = 147 km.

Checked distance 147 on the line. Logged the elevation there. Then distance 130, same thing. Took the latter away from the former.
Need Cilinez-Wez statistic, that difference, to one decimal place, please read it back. -5.2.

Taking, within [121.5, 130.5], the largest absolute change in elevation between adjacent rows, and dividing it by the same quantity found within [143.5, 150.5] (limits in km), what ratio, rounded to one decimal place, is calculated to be 1.2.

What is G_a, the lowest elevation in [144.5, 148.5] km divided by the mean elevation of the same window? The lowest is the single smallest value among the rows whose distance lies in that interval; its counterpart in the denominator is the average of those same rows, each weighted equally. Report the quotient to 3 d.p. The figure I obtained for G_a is 0.973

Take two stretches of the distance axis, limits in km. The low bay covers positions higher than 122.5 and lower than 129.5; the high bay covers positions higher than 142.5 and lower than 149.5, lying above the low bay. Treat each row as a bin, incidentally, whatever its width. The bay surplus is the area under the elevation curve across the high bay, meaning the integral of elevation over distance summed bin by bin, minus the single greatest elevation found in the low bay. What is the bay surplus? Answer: 292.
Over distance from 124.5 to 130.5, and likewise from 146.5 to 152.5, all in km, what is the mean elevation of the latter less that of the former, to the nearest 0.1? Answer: -4.2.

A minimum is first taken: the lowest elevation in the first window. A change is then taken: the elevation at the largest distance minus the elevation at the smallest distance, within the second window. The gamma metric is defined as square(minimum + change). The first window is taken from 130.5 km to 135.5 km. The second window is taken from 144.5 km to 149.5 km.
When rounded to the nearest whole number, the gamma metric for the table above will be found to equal 2380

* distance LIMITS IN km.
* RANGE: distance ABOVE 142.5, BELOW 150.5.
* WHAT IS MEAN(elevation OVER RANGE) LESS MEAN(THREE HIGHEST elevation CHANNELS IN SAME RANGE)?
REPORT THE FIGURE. -1.22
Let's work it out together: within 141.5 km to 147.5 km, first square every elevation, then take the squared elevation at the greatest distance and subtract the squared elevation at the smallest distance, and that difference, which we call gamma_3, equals -430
